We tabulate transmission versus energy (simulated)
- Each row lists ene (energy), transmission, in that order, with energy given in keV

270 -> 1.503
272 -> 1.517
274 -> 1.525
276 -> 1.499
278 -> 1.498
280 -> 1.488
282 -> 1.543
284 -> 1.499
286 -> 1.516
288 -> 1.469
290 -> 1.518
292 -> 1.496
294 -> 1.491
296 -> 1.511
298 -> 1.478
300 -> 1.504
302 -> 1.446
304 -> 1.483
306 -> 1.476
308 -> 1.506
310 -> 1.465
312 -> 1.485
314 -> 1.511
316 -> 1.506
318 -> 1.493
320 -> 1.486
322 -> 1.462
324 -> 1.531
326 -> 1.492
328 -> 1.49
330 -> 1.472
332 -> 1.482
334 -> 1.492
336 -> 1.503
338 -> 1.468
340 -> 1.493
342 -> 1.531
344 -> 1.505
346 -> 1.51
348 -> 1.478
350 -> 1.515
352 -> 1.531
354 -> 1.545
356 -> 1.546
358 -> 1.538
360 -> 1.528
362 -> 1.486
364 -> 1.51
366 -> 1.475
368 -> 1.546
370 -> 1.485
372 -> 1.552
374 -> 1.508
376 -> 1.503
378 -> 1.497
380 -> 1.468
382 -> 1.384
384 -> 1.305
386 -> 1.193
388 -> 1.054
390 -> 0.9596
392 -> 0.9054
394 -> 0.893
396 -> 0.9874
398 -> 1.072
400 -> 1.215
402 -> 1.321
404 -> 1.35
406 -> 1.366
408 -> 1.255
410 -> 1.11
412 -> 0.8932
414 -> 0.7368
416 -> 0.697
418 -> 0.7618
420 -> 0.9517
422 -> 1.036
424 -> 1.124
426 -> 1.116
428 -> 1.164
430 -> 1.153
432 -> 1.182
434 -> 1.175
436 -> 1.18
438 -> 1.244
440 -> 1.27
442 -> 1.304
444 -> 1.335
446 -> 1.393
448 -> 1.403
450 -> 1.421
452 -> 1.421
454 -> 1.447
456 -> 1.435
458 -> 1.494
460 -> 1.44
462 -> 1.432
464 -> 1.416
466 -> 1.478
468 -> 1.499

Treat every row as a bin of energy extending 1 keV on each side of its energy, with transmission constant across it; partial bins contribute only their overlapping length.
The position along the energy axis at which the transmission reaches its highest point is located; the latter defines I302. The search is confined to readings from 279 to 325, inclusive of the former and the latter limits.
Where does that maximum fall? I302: 282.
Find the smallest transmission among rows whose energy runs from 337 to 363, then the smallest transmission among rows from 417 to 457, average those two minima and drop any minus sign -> 1.1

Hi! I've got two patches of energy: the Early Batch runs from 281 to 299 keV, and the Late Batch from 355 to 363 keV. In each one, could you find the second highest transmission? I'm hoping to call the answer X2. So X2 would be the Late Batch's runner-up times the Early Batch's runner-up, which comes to 2.33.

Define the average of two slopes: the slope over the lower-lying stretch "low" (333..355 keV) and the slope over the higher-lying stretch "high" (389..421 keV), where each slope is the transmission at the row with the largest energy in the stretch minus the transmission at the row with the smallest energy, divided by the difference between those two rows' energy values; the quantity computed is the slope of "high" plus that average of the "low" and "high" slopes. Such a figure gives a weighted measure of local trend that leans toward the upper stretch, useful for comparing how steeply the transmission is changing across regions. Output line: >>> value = 0.001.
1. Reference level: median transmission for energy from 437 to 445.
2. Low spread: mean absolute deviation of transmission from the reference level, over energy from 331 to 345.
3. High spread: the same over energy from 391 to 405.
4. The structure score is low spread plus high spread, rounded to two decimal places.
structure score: 0.42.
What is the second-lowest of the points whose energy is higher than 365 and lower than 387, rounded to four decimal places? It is 1.3050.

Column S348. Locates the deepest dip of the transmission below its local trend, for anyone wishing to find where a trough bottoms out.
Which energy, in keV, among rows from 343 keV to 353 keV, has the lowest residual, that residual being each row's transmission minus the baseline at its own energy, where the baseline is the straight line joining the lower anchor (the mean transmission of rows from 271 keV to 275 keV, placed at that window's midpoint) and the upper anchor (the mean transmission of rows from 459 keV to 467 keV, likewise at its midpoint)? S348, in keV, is 348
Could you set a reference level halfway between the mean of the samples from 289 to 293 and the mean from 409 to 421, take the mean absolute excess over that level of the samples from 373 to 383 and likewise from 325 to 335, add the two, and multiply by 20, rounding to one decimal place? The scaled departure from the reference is 11.8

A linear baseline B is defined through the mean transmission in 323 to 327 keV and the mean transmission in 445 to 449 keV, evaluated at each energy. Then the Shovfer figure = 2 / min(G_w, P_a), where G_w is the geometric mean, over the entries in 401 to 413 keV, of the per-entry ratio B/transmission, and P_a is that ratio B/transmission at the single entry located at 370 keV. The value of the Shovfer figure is 2.02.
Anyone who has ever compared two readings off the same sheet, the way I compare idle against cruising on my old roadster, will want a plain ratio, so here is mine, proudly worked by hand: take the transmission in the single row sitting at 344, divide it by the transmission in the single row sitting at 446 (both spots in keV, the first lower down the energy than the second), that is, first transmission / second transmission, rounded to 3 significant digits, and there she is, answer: 1.08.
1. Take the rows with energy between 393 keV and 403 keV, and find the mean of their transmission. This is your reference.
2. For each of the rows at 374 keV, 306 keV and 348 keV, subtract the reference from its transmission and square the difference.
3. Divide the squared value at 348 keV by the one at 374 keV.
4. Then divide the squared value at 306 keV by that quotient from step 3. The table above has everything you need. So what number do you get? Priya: 0.17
